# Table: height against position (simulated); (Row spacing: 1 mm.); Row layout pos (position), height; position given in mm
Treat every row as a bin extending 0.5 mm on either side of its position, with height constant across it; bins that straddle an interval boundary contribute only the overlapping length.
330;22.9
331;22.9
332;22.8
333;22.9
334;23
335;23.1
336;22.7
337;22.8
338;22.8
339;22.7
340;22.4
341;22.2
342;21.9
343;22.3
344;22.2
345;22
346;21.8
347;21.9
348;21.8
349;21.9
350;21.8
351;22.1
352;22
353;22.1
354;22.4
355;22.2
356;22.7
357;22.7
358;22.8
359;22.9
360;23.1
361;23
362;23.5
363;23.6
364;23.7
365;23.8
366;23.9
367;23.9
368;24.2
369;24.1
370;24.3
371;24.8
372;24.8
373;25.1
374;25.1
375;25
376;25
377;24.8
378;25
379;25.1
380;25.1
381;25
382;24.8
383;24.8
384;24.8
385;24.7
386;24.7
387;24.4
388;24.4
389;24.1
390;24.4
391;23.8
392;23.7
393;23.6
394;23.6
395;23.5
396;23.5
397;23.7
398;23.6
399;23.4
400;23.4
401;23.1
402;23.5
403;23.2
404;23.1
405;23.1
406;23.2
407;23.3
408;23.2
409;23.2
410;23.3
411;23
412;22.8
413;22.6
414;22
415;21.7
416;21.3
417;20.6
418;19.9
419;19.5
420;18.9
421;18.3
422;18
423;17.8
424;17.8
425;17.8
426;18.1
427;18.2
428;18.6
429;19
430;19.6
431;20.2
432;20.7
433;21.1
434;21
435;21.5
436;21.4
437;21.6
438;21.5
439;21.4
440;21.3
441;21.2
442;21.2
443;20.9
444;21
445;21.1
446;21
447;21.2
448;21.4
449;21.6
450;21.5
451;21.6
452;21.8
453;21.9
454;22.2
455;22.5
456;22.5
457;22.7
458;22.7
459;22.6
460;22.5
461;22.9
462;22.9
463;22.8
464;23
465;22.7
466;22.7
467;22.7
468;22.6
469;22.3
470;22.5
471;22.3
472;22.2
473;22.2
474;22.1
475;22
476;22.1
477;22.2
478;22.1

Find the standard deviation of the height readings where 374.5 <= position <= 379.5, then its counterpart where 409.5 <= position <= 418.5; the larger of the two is 1.1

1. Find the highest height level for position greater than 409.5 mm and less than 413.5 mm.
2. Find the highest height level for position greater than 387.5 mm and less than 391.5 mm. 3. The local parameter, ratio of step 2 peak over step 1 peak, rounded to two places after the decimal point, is 1.05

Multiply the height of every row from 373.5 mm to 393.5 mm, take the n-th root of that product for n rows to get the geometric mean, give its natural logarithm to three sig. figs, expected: 3.20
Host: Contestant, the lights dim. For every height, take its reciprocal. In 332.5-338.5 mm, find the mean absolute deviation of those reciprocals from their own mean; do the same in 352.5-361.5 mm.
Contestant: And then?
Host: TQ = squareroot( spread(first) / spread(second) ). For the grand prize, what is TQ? 0.63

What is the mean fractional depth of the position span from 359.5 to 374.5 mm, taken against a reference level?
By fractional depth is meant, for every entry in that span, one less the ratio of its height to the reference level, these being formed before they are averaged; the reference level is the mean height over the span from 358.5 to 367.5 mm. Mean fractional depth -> -0.02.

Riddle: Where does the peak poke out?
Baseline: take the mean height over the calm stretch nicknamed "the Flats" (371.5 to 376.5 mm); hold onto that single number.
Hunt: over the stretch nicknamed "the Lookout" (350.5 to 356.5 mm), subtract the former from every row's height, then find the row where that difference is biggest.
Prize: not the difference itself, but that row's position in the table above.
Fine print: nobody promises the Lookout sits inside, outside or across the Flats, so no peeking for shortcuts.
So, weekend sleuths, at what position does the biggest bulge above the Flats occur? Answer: 356 mm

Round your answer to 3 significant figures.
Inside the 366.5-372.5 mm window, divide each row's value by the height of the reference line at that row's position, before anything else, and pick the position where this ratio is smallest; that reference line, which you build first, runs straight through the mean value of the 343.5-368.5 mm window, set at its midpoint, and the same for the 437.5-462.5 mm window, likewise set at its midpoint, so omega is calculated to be 367 mm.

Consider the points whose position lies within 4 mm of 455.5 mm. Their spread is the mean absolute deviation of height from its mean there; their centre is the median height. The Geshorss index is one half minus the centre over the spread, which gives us -75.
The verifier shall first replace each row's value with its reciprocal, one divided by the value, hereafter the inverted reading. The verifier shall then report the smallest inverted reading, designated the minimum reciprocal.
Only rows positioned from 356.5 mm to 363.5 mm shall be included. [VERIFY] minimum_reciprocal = 0.0424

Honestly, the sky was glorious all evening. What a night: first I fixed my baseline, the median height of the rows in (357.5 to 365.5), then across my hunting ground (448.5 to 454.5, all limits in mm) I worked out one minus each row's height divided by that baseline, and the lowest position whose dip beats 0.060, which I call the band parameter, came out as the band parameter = 449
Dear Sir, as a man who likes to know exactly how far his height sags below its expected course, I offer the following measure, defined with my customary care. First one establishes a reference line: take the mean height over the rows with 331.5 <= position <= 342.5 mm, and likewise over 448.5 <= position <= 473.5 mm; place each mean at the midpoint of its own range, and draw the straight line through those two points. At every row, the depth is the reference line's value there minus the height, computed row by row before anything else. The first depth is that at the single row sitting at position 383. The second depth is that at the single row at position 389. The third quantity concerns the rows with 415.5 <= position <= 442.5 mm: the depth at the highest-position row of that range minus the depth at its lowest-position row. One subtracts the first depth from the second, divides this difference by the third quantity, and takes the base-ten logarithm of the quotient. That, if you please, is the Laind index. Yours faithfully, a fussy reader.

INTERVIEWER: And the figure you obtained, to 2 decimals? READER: 1.19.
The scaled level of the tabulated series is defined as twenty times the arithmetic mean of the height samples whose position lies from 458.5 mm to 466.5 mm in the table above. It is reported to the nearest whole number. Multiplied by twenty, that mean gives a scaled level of 455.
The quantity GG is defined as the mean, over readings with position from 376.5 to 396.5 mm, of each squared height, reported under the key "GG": 595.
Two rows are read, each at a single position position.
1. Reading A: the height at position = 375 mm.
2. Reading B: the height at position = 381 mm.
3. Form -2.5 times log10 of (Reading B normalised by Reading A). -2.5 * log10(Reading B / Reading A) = 0.00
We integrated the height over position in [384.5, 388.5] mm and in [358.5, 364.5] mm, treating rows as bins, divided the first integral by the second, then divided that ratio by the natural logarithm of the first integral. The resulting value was 0.153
